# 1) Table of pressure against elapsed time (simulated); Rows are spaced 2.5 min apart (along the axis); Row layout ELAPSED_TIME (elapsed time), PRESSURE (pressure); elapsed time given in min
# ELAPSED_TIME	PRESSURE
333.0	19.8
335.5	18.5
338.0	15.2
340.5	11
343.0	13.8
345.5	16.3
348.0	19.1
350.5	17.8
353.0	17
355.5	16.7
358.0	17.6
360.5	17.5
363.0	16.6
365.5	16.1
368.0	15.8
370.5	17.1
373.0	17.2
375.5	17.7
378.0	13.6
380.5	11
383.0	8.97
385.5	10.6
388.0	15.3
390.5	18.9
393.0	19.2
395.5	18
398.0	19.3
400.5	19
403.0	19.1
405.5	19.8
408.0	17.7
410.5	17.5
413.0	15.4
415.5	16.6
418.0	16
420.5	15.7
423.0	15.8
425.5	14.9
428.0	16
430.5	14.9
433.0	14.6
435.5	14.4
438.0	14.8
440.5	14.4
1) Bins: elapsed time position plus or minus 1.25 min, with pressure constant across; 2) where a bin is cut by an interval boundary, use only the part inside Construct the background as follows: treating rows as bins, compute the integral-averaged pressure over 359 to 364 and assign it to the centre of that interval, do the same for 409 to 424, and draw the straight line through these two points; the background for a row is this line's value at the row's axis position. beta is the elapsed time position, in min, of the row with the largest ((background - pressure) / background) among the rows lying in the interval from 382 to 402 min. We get 383.0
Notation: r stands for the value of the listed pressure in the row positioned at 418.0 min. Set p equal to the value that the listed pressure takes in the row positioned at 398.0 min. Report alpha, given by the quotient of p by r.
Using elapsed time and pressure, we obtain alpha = 1.21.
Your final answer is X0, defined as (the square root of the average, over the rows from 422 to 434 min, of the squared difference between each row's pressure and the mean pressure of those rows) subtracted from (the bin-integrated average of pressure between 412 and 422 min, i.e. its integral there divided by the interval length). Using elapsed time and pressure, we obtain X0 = 15.4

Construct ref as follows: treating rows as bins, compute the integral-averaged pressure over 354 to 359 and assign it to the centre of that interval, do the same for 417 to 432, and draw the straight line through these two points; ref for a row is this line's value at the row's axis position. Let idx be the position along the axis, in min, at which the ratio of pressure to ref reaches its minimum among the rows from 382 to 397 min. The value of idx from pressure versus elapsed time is 383.0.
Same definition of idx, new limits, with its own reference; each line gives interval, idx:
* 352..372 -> 368.0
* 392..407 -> 395.5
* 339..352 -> 340.5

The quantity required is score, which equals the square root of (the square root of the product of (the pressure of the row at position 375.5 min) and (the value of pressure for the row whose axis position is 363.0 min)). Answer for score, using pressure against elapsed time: 4.14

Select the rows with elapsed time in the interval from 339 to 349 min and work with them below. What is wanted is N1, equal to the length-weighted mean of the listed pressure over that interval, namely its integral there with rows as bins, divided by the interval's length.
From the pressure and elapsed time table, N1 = 15.0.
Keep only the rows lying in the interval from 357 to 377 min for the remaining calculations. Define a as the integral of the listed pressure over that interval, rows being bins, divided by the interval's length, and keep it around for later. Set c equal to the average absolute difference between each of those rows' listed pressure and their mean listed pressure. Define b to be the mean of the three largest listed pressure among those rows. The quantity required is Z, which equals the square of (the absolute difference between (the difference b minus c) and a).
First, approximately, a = 16.9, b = 17.6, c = 0.6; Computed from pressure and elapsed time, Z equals 0.01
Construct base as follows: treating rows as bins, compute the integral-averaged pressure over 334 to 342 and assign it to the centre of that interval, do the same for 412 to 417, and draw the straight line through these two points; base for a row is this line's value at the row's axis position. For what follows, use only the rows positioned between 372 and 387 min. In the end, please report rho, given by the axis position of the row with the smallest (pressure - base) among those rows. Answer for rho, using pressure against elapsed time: 383.0 min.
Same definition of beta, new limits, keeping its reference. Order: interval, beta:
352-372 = 368.0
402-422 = 413.0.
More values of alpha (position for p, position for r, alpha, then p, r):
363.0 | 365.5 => 1.03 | 16.6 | 16.1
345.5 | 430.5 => 1.09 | 16.3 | 14.9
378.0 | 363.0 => 0.82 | 13.6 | 16.6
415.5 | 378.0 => 1.22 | 16.6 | 13.6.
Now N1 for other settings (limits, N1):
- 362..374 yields 16.5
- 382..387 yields 10.1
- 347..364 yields 17.5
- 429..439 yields 14.7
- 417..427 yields 15.6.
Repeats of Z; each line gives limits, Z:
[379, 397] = 0.11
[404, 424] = 0.11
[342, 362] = 0.02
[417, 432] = 0.00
